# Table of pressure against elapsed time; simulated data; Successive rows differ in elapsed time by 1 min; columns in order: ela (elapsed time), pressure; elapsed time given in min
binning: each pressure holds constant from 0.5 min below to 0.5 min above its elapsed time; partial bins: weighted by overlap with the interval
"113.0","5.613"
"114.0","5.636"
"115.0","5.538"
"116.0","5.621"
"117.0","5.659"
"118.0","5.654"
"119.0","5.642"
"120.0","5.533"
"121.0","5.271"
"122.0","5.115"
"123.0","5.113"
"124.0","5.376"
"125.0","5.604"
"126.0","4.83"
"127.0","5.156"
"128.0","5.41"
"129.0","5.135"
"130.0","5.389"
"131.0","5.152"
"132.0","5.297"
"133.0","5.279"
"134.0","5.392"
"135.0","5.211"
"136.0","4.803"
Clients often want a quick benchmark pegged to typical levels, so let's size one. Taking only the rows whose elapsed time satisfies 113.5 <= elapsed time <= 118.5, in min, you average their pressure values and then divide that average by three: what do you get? 1.87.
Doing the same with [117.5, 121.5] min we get 1.84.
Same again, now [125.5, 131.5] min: 1.73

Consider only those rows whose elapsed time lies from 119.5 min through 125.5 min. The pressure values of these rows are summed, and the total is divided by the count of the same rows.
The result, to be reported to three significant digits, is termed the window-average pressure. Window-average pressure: 5.34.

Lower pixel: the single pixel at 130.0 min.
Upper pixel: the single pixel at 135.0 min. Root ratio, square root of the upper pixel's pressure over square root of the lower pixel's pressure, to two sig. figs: 0.98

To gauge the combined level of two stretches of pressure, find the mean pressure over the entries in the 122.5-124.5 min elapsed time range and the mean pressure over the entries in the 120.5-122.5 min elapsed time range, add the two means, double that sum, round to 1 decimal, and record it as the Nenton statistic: 20.9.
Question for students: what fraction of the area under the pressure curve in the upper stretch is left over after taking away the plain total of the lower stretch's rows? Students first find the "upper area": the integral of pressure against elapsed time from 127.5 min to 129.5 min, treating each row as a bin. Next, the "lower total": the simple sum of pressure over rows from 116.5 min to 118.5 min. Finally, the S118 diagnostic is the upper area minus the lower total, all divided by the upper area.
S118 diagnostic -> -0.07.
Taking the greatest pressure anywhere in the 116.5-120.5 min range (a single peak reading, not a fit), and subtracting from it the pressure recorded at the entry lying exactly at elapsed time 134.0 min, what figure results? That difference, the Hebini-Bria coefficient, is 0.27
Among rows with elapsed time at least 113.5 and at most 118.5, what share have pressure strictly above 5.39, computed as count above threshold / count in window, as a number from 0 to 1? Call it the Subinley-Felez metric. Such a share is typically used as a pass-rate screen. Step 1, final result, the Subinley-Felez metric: 1.0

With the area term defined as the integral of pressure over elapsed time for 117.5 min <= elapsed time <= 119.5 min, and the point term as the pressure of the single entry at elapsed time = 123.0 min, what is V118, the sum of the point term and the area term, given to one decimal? 16.4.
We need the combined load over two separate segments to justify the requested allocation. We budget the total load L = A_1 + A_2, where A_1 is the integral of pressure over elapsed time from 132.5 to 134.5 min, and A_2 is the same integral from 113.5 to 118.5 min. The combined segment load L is 39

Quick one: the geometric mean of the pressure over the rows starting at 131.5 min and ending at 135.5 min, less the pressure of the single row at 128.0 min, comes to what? -0.12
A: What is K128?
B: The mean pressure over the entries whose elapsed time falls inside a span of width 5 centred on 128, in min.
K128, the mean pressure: 5.18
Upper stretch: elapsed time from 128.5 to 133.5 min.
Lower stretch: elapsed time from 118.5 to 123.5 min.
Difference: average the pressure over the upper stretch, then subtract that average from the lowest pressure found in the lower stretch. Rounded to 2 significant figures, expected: -0.14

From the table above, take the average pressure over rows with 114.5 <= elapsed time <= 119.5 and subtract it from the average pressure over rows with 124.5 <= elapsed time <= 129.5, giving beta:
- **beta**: -0.40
